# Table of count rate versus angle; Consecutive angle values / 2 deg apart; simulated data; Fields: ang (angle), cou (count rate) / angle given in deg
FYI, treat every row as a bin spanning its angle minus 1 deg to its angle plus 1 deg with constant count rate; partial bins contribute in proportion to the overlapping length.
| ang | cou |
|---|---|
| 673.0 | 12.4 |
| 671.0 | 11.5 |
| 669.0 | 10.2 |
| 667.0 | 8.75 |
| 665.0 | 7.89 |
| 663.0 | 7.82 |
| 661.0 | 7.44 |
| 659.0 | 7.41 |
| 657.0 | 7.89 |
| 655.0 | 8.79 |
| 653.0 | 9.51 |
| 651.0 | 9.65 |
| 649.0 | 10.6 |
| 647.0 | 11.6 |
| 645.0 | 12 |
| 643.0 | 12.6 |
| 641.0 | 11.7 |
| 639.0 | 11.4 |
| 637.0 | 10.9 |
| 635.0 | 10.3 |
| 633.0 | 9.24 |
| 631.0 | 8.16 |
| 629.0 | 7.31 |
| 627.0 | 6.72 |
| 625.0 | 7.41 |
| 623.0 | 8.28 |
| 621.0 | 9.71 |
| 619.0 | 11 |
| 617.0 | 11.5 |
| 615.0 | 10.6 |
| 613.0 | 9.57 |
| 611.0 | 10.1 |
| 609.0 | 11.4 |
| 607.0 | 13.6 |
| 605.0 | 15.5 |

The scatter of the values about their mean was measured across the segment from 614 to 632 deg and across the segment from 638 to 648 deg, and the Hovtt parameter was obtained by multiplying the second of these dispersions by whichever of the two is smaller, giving 0.2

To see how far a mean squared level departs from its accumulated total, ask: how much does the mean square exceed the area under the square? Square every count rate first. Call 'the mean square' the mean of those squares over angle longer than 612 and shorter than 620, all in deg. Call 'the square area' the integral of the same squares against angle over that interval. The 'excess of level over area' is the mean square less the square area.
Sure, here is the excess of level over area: -800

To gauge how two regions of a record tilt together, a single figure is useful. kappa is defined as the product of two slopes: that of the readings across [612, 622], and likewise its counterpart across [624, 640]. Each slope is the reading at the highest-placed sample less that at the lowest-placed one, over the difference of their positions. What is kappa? 0.00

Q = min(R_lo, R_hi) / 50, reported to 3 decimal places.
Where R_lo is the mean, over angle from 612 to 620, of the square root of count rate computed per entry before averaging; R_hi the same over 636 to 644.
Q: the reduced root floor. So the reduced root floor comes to 0.065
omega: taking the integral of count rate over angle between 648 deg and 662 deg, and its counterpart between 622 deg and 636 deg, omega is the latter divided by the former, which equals 0.94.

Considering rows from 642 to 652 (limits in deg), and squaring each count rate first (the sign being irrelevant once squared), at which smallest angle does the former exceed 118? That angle 643.0 deg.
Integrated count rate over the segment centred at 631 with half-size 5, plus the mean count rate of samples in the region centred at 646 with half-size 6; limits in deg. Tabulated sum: 95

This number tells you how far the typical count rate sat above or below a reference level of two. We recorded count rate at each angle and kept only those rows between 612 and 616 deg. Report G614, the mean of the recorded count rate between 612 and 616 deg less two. 8.1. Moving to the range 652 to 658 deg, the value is 6.7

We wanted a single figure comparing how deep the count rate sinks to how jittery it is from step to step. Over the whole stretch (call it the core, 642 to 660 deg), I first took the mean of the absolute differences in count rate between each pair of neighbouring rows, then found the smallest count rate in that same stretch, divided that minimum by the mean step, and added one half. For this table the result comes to 11.9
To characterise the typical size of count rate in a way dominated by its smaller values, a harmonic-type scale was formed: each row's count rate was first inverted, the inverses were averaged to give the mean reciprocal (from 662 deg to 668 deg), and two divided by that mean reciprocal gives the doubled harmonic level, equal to 16.3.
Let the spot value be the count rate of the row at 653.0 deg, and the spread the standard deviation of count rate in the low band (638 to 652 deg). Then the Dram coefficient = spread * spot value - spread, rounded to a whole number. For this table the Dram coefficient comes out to 8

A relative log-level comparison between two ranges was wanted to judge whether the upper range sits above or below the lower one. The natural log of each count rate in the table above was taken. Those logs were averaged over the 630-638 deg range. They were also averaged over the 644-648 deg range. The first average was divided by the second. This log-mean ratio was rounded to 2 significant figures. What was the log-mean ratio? 0.92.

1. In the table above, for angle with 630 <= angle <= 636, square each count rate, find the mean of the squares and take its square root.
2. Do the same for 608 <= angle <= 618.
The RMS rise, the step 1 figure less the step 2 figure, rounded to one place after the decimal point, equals -1.4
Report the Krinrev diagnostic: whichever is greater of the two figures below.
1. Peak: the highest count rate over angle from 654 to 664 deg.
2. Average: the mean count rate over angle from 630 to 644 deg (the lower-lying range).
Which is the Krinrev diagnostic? 10.6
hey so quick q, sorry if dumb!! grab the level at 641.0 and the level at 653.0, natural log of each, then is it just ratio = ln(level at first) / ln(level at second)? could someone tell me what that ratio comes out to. 1.09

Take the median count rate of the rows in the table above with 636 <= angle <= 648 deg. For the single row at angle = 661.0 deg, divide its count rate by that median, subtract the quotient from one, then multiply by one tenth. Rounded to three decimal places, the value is 0.036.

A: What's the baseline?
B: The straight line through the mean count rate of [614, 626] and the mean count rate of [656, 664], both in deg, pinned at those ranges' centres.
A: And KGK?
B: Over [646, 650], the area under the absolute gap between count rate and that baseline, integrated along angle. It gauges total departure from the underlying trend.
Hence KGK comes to 11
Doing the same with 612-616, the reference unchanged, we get 2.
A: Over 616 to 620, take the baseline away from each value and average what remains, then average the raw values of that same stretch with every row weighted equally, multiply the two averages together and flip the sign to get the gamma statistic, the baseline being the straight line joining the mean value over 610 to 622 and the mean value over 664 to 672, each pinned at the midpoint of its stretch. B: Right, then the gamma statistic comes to -10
